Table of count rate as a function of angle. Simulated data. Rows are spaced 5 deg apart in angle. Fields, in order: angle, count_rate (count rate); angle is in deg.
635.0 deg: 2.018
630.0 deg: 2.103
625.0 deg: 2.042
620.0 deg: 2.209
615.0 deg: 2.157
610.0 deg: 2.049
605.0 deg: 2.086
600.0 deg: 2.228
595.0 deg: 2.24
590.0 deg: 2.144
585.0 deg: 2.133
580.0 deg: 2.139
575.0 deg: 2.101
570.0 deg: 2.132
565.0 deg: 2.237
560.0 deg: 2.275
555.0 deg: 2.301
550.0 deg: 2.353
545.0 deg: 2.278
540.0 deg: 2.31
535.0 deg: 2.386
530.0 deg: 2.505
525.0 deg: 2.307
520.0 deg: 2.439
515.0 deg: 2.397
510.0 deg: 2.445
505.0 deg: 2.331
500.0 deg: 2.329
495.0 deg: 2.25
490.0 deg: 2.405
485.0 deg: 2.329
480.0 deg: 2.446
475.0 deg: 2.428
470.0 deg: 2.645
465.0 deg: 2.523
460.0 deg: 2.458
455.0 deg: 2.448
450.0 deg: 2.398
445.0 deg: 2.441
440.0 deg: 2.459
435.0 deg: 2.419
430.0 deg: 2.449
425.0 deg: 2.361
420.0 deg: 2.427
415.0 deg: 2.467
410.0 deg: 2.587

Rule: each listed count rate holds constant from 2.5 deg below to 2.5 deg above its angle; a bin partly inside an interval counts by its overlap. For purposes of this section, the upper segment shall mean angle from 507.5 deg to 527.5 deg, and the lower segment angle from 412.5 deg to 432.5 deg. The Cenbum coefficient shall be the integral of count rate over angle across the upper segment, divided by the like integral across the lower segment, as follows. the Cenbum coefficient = 0.99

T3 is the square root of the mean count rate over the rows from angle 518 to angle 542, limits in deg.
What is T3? 1.55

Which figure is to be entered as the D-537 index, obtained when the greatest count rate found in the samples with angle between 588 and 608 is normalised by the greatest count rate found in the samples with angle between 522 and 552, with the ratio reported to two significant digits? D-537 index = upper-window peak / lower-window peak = 0.89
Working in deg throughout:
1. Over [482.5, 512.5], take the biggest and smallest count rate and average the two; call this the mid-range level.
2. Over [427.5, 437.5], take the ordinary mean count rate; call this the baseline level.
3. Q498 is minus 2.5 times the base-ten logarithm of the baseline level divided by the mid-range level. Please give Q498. -0.039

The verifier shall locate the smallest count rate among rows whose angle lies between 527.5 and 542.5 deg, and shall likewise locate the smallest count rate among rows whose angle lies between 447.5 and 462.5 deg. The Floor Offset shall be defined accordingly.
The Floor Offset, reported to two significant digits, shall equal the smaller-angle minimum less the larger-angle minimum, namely 0.088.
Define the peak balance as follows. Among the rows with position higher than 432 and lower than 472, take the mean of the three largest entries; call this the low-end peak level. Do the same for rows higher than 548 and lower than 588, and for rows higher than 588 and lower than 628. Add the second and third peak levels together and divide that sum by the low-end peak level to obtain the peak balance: 1.78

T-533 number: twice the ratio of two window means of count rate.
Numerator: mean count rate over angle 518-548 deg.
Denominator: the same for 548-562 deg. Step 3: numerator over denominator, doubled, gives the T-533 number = 2.05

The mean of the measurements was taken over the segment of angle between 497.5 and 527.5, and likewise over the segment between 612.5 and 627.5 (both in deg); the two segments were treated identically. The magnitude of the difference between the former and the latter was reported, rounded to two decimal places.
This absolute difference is 0.24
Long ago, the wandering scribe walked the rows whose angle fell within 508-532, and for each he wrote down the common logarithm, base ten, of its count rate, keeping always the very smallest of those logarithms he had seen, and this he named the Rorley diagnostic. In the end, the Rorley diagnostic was 0.36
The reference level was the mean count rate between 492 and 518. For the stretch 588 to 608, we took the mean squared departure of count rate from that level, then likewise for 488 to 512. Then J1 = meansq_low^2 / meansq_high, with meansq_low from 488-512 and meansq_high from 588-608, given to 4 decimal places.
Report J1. 0.0006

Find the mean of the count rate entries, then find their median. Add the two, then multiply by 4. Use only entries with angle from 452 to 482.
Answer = 19.8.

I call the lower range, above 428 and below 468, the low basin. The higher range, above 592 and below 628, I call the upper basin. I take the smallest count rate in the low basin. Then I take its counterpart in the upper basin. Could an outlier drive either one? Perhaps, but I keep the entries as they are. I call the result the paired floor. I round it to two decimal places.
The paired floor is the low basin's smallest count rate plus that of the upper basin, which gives 4.44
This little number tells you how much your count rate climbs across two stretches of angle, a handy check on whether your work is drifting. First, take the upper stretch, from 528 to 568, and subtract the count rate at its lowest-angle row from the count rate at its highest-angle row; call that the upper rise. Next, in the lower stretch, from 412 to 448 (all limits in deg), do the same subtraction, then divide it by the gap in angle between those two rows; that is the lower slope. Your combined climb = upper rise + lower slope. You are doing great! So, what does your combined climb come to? -0.27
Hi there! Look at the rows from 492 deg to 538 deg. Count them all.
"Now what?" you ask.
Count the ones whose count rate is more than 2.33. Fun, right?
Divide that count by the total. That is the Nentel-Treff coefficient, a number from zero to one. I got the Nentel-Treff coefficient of 0.67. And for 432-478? 1.00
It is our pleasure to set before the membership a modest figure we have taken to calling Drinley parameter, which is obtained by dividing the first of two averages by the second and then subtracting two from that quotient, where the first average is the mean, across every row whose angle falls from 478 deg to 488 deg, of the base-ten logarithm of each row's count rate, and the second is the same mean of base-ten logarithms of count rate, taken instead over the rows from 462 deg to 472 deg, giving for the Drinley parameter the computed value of -1.08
